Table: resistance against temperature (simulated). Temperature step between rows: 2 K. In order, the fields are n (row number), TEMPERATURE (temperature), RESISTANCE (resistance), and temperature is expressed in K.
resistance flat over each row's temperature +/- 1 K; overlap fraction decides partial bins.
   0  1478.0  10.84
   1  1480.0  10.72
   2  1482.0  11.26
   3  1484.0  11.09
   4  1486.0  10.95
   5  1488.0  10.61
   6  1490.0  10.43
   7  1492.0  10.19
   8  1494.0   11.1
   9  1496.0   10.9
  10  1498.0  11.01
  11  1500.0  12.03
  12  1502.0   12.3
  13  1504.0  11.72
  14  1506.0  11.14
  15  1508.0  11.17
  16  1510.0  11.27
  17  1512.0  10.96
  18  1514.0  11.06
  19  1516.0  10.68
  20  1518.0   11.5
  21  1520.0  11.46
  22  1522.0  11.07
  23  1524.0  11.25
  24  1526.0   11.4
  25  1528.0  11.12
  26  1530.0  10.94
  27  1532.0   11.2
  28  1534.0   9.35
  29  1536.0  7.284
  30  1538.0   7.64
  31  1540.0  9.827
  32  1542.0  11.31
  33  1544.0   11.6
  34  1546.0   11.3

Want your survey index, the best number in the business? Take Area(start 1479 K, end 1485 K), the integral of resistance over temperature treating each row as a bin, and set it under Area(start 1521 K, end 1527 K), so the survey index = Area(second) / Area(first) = 1.02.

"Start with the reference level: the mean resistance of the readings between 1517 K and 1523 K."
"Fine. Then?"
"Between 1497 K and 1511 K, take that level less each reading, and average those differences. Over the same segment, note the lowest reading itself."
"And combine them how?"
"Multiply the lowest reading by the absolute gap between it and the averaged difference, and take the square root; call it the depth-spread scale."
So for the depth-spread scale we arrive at 11.1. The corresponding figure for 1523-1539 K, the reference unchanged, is 6.6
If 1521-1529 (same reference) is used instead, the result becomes 11.0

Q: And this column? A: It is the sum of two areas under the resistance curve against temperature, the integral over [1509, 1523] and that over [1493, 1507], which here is 316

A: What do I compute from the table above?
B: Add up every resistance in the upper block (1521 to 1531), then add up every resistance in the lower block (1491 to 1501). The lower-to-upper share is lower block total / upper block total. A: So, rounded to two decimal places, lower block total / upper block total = 0.99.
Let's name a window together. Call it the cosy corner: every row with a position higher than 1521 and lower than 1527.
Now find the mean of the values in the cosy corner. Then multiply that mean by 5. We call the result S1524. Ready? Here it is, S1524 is 56.2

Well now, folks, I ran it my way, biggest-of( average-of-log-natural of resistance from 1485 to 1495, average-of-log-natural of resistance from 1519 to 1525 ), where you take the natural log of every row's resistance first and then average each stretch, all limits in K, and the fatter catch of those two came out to 2.42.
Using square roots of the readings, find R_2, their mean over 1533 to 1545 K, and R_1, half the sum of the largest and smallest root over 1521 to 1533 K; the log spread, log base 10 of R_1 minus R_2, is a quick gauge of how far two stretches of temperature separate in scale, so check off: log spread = -0.567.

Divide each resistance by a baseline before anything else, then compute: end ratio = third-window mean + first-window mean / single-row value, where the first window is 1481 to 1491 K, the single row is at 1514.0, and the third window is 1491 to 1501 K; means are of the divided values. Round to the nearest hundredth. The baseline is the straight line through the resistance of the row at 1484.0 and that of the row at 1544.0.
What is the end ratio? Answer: 1.99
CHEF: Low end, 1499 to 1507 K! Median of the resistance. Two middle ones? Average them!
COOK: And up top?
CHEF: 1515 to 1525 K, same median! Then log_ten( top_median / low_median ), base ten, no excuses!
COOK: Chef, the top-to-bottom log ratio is -0.023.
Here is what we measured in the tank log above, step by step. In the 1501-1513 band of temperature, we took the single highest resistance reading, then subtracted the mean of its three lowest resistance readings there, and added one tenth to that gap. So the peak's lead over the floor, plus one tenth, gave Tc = 1.3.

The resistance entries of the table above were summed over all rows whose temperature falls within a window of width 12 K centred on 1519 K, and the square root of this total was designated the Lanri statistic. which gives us 8.19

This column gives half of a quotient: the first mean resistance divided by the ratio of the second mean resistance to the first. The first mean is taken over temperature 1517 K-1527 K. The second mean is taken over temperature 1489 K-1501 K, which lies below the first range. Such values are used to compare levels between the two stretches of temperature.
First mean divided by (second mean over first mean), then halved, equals 5.9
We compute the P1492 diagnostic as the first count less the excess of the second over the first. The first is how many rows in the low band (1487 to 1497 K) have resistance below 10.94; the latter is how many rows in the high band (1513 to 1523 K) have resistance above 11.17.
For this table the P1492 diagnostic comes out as 6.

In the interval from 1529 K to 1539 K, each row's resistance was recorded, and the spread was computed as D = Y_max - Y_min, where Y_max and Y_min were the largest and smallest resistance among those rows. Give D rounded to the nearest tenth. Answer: 3.9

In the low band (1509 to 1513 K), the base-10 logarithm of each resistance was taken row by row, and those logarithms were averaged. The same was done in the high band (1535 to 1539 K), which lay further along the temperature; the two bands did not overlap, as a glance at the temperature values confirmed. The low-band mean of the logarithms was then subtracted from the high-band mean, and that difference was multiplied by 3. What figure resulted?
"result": -0.52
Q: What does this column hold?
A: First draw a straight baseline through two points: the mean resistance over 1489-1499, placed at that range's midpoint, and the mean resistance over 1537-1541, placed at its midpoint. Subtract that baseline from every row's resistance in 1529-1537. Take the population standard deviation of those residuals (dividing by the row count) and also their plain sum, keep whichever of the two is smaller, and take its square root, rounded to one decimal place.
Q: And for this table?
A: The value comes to 1.2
